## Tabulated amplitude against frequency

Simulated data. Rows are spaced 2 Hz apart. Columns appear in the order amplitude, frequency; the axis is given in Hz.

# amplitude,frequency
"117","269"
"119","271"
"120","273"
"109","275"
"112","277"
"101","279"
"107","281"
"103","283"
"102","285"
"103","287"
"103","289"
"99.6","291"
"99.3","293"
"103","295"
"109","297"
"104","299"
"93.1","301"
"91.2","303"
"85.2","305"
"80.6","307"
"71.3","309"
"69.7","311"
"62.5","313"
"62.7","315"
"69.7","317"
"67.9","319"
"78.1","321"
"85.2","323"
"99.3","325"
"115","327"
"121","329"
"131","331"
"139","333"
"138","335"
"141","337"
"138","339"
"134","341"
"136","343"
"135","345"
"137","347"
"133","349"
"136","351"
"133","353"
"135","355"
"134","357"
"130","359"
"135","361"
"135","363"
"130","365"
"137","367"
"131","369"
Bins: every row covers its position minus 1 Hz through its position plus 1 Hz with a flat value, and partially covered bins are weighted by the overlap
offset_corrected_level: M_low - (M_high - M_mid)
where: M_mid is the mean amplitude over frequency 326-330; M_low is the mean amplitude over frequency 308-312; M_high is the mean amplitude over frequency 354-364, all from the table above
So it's 55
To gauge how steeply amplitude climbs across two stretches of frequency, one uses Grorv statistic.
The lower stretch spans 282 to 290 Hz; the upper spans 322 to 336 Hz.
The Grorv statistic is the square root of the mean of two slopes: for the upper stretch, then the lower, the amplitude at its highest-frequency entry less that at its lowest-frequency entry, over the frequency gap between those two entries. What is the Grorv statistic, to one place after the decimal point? 1.5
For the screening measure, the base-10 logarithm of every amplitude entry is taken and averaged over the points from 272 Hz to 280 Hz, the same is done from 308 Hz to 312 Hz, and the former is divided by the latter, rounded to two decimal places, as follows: 1.11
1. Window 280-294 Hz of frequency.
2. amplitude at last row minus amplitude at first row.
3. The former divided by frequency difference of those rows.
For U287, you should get -1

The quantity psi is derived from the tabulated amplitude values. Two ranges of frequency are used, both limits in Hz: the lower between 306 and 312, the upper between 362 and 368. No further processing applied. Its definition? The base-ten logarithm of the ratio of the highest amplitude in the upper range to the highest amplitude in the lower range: 0.23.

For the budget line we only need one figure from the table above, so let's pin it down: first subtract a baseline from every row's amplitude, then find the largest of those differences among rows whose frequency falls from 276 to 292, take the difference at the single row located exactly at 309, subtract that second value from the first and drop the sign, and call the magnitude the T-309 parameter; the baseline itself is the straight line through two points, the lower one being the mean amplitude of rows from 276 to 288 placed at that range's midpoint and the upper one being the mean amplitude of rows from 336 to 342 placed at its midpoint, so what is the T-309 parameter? 59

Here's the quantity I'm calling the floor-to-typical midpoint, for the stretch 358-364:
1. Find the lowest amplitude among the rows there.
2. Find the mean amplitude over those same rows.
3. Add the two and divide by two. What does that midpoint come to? 132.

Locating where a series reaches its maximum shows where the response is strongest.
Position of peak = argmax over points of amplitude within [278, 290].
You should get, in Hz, 281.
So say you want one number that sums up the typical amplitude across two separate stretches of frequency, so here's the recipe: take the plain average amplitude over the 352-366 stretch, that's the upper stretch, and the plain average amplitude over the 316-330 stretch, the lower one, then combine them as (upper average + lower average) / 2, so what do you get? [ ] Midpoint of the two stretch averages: 112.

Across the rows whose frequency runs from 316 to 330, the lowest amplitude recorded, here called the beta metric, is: 67.9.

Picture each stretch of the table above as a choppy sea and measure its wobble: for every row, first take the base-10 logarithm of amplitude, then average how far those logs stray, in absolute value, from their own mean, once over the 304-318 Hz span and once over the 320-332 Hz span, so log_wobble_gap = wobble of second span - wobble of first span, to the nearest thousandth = 0.036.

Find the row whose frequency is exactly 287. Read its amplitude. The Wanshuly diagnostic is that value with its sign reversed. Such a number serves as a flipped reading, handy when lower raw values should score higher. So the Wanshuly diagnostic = -103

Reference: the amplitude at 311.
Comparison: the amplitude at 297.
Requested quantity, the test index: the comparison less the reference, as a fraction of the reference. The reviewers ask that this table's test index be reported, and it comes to 0.56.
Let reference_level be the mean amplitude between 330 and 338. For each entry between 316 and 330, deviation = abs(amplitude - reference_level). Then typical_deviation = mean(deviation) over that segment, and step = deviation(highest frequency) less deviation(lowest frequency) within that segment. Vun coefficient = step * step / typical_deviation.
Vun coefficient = 57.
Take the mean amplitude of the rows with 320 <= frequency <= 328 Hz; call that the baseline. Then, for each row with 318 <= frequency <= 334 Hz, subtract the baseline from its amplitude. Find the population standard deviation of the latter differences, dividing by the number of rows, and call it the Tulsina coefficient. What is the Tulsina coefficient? 24.3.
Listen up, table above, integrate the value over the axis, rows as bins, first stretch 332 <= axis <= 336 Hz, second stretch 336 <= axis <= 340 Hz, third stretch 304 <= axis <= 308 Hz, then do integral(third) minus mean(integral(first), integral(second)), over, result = -224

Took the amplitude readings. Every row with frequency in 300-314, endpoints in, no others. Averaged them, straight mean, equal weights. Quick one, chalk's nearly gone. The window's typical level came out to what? 79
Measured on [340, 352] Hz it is 135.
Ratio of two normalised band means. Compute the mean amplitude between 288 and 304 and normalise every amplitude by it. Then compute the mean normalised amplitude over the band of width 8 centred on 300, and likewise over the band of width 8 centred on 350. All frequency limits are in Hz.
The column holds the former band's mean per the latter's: 0.74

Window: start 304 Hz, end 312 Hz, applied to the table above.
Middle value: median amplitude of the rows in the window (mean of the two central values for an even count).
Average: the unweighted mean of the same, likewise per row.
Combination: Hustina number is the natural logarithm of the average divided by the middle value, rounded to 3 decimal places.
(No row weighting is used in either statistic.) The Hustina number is 0.010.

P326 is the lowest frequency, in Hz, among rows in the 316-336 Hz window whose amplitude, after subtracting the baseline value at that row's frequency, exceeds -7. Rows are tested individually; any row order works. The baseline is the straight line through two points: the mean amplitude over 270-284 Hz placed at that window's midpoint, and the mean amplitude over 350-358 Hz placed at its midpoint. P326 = 329 Hz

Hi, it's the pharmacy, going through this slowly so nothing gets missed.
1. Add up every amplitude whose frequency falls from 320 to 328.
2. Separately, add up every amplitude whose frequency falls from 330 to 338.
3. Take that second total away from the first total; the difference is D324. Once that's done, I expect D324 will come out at -171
